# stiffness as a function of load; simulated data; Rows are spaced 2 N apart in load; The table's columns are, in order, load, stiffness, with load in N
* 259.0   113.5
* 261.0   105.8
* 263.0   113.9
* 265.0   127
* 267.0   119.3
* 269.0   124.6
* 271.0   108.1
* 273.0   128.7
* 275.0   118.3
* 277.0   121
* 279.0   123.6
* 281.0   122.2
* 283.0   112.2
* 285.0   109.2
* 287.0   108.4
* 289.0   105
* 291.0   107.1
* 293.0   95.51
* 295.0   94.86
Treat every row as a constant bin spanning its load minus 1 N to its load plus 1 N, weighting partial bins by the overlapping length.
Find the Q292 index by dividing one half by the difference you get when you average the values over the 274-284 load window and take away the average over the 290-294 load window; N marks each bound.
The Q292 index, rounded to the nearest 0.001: 0.028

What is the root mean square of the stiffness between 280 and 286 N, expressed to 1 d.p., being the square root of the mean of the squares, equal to 114.7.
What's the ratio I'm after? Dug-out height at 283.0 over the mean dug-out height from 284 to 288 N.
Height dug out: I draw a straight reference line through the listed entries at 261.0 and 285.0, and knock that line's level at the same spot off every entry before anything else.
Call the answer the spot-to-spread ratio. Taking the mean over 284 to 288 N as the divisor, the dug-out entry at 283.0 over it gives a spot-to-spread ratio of -6.1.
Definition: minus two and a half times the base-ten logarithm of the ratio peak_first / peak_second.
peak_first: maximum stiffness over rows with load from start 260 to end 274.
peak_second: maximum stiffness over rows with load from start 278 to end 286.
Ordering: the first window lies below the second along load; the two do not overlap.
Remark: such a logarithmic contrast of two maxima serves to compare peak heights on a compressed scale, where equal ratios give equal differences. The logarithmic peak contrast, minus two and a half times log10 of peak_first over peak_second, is -0.04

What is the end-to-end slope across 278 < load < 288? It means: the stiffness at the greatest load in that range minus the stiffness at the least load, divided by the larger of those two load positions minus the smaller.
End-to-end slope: -1.9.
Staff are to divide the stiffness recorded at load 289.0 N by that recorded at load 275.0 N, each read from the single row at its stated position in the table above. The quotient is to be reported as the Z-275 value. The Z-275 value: 0.89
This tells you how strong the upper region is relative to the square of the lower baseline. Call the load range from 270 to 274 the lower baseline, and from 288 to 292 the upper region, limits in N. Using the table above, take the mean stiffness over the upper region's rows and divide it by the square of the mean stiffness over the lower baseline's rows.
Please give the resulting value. 0.0076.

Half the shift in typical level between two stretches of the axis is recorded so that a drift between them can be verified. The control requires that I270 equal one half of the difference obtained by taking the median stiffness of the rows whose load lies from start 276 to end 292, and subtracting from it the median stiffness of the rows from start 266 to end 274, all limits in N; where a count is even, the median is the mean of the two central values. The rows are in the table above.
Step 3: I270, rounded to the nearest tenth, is -5.6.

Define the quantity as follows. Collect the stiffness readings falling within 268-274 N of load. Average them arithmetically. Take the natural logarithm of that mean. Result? 4.79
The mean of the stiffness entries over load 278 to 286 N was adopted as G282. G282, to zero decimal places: 117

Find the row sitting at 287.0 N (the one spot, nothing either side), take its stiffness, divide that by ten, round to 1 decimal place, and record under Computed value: 10.8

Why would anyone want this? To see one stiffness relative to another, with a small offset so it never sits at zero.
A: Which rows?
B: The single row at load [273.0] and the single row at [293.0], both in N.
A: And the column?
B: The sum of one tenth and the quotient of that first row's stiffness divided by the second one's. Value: 1.45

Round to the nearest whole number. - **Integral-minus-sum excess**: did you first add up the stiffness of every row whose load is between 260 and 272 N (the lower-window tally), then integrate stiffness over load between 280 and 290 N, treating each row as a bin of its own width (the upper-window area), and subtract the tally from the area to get 415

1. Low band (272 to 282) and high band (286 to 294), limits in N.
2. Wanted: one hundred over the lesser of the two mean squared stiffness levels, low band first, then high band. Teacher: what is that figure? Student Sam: 0.0092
